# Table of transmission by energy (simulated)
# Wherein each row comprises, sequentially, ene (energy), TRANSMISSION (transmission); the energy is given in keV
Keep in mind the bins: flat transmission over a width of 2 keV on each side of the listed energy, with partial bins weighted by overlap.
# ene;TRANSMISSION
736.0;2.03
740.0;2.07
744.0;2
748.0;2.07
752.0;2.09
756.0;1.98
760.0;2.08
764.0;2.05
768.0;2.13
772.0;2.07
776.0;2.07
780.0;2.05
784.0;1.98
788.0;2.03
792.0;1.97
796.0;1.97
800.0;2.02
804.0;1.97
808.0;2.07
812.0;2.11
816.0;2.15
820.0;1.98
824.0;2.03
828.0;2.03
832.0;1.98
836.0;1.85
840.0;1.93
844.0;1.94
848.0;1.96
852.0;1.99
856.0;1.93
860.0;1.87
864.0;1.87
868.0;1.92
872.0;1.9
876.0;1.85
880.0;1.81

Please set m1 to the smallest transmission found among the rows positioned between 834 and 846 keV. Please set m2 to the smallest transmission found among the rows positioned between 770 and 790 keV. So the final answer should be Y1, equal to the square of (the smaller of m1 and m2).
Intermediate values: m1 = 1.85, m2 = 1.98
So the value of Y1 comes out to 3.42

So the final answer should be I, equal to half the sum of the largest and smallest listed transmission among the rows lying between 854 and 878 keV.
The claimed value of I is 1.89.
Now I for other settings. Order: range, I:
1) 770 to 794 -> 2.02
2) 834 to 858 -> 1.92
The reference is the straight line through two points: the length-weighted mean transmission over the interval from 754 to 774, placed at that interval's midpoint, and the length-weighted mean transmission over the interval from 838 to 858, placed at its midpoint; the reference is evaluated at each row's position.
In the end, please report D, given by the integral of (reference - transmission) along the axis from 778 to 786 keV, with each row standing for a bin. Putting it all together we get 0.18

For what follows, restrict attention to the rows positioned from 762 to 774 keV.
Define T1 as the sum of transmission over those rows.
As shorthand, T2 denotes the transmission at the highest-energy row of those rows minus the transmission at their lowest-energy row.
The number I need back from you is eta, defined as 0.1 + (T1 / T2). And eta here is 313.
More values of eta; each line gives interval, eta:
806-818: 79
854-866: -94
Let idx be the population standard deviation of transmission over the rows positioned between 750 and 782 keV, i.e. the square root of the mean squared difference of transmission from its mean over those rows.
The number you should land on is 0.040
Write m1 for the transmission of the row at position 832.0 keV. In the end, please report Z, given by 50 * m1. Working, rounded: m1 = 1.98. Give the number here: 99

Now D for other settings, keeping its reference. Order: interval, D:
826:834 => -0.25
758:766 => 0.00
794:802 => 0.17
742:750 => 0.41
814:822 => -0.60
